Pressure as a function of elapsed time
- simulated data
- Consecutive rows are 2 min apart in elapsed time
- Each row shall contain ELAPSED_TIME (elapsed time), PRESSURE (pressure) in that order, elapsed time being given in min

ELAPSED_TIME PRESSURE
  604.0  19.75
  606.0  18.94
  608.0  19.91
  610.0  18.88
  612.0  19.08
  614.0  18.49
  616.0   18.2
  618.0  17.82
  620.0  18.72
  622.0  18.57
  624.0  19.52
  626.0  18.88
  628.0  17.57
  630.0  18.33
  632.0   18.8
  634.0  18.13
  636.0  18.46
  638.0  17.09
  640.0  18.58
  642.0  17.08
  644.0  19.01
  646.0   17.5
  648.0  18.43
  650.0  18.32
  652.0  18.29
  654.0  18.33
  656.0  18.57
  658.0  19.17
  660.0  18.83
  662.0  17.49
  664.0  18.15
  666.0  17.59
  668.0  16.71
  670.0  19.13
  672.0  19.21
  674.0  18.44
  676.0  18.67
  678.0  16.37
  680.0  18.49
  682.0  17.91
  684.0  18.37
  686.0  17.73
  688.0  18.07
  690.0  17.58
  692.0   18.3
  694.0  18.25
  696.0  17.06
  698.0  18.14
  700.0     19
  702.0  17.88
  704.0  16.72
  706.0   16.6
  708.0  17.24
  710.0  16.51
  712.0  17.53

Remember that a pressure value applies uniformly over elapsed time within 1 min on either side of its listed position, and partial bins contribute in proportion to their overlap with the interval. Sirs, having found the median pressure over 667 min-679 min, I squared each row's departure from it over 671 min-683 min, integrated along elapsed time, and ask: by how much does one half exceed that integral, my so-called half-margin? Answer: -11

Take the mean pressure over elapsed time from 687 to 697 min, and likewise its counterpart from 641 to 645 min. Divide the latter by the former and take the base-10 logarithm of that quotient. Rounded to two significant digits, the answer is 0.0047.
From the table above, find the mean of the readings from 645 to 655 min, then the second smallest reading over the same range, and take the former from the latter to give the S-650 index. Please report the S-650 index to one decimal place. 0.1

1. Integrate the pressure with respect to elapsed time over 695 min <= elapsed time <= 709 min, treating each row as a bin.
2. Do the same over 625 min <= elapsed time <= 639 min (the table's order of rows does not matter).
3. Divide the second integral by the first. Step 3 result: 1.04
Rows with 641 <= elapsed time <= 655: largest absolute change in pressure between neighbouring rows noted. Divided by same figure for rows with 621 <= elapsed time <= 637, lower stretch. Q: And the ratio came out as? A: 1.5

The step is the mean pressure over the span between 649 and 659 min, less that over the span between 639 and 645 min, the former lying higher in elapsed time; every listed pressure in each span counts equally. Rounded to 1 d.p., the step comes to 0.3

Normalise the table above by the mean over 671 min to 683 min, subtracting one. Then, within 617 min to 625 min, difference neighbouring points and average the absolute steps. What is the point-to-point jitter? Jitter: 0.037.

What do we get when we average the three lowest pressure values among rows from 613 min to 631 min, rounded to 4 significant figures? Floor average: 17.86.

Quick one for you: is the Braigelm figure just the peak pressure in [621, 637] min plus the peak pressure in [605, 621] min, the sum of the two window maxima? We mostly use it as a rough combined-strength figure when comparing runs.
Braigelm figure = 39.4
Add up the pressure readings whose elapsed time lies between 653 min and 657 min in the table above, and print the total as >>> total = 36.9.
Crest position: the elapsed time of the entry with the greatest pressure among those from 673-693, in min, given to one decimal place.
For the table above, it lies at 676.0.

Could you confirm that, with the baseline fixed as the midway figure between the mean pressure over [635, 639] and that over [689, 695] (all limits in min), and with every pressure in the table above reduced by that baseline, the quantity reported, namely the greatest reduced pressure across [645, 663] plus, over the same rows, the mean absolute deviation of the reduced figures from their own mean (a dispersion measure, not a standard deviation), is 1.64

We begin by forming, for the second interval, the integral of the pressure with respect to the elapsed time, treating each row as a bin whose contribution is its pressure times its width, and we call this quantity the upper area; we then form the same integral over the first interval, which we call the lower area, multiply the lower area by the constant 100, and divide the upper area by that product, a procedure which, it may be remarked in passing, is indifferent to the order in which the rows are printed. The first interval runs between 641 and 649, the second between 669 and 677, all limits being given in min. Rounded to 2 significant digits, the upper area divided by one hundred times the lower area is 0.010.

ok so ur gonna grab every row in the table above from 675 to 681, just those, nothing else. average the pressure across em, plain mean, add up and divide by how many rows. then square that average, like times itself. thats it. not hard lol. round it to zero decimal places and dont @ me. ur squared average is 318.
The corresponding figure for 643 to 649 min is 335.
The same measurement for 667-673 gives 337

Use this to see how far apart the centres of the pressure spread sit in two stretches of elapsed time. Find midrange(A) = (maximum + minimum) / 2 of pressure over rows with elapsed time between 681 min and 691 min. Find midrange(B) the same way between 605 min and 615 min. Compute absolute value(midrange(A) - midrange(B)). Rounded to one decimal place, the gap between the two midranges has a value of 1.2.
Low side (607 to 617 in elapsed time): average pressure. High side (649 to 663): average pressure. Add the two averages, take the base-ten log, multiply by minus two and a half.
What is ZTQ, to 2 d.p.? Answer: -3.93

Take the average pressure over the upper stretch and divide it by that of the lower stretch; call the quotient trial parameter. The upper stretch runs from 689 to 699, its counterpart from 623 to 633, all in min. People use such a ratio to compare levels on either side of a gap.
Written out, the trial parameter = 0.96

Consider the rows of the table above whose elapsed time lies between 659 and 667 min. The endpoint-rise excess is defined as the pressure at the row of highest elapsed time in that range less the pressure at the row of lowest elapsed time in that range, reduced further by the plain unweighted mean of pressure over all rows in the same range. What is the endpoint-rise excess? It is -19.3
